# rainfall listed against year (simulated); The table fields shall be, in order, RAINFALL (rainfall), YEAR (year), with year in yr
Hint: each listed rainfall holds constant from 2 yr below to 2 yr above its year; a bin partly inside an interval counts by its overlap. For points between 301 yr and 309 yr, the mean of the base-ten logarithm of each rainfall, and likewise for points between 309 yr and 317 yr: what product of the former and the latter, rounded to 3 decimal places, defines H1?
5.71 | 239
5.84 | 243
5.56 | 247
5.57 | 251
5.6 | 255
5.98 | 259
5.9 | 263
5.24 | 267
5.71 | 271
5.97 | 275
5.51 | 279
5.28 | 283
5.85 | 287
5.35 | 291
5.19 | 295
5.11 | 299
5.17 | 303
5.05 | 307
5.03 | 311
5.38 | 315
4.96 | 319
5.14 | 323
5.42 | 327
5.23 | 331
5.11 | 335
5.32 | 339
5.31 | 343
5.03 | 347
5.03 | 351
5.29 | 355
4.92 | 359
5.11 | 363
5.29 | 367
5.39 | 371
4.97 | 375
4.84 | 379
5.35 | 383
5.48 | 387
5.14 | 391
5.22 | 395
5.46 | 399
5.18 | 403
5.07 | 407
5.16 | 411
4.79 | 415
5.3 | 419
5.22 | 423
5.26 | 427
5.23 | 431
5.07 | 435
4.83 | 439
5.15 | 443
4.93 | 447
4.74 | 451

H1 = 0.507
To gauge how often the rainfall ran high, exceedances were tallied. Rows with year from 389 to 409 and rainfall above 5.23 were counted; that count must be 1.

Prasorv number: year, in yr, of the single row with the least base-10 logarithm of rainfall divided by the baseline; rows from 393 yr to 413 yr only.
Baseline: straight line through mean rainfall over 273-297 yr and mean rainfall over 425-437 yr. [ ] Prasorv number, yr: 407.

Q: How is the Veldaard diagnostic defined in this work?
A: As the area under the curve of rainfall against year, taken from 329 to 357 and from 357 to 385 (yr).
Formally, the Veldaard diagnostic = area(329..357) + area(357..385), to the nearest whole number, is 289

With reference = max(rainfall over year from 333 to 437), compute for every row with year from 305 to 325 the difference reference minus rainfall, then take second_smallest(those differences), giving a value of 0.3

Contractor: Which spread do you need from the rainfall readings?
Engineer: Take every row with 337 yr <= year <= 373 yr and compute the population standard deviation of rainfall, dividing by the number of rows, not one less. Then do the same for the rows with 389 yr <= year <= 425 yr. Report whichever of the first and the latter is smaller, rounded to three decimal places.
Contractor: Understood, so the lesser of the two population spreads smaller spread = 0.157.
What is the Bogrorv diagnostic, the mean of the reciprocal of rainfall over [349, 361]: 0.197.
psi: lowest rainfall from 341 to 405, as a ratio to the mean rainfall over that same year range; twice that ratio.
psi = 1.87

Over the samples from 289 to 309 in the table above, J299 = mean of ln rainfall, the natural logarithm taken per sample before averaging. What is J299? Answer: 1.64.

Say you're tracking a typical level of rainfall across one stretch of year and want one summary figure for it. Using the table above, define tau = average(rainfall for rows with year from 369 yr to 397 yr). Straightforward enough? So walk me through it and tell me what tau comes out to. 5.20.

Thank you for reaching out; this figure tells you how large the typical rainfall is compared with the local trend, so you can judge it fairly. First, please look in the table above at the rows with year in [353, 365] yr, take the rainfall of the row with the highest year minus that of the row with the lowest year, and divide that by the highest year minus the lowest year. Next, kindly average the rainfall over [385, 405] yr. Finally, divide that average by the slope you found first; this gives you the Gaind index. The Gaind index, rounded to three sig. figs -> -235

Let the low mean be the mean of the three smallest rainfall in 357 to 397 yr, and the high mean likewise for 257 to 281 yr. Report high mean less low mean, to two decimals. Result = 0.58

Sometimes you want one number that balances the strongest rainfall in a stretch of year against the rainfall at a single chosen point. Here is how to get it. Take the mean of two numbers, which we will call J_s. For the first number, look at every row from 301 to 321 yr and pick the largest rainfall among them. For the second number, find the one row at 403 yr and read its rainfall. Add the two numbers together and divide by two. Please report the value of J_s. 5.28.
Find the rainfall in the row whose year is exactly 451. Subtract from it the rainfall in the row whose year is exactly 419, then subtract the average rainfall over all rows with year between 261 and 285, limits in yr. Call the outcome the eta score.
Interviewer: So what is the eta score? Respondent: -6.2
